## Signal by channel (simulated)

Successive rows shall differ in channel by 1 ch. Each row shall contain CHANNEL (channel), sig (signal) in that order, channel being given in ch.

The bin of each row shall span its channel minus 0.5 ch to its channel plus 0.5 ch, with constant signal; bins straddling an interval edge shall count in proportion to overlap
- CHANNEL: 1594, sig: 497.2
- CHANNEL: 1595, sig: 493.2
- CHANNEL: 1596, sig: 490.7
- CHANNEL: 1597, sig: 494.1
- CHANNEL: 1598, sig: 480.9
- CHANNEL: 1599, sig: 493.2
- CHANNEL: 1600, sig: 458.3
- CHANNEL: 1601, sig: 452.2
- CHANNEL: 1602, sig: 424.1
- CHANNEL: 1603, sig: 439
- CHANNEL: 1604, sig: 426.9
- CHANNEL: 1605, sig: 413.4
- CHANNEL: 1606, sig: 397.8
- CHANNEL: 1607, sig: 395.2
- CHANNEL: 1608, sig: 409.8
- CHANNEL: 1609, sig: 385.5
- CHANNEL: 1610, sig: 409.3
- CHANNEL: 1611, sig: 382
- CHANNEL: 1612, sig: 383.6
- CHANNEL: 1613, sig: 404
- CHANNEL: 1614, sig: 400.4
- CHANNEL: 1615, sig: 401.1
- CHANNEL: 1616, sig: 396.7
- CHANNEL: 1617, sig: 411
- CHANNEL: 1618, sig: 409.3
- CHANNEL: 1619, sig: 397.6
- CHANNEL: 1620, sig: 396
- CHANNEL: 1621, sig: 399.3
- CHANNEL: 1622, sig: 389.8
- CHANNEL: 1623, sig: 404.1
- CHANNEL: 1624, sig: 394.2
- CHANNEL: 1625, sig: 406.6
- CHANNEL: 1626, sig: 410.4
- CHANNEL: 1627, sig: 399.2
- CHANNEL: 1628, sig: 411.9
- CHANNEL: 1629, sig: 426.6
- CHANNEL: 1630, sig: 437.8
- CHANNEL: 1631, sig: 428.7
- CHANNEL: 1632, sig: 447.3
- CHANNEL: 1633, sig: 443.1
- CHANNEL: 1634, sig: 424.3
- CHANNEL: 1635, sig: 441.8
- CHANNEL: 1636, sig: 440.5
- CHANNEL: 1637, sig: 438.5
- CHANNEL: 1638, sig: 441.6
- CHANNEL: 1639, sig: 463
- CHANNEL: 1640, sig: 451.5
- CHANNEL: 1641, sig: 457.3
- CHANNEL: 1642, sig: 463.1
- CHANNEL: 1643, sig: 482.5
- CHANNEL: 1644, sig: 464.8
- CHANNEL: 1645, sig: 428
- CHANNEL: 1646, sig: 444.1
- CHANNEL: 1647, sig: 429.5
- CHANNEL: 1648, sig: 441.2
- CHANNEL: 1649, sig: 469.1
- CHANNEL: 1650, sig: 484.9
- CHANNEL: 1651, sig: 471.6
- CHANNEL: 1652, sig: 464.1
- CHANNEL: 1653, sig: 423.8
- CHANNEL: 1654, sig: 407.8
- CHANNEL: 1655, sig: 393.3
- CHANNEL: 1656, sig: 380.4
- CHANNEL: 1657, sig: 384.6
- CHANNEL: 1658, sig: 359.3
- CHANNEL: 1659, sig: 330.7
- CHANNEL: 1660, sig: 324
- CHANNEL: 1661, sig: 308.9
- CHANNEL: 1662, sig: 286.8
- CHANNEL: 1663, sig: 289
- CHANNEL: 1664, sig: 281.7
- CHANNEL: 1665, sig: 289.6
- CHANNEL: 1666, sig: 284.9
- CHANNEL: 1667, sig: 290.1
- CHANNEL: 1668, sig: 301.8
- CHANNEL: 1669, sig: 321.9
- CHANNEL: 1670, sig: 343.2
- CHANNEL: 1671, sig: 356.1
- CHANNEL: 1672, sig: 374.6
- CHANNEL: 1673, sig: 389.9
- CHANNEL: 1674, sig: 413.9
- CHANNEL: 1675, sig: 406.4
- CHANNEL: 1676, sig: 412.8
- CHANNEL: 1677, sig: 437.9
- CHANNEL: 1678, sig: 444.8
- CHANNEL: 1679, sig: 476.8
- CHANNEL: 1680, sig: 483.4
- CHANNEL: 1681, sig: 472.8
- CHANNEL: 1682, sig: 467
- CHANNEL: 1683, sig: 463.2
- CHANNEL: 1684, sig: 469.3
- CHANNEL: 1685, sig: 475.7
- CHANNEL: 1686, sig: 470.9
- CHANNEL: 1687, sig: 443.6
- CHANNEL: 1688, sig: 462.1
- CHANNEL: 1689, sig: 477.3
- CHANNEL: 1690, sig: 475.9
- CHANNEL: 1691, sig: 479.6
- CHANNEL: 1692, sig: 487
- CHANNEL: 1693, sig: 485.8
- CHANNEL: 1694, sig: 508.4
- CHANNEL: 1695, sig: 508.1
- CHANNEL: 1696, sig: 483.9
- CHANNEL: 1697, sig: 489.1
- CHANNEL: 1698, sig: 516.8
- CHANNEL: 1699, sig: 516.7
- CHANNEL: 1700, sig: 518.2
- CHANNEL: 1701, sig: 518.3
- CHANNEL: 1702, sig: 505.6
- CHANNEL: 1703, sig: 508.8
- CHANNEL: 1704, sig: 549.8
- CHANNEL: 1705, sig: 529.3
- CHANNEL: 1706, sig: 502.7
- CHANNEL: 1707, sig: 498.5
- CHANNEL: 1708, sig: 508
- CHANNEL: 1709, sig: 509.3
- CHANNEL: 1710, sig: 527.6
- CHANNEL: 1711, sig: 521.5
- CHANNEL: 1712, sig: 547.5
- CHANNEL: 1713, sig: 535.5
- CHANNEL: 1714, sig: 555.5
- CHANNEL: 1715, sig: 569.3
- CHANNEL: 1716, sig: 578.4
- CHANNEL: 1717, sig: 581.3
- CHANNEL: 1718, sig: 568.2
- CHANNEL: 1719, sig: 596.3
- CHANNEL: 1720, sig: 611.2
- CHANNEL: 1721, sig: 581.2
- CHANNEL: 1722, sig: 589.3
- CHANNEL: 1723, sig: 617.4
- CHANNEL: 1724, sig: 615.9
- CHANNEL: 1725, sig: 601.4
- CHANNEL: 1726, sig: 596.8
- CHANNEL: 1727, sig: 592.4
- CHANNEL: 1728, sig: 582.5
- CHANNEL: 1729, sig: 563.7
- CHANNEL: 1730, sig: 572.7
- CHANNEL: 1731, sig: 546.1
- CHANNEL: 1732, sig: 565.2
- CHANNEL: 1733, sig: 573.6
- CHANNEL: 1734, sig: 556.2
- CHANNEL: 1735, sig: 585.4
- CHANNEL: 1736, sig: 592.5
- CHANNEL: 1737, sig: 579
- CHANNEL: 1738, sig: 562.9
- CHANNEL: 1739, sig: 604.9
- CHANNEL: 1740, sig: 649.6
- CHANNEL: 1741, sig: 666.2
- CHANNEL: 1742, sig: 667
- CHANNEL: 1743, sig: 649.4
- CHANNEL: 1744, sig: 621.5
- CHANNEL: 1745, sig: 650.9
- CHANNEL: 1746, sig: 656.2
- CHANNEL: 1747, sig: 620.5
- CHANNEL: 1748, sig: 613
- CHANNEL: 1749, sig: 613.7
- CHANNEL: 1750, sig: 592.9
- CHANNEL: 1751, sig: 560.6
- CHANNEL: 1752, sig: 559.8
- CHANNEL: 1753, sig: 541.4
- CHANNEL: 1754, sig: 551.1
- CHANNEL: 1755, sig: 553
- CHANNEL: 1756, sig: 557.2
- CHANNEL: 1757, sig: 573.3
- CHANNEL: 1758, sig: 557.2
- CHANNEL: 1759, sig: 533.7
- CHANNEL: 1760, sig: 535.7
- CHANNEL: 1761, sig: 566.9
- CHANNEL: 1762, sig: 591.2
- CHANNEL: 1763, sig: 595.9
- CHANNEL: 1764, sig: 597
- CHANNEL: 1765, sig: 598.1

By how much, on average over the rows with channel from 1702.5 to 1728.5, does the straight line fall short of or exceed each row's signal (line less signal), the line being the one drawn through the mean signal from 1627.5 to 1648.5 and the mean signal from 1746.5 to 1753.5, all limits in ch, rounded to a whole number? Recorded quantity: -19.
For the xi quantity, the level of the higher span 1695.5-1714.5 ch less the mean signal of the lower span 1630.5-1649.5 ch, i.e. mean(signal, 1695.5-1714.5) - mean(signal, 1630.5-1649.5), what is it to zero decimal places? 71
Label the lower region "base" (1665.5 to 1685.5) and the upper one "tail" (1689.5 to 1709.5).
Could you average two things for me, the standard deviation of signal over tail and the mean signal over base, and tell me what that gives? 211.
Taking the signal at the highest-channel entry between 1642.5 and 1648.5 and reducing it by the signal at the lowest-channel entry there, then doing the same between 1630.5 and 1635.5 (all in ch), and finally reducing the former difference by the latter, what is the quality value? -54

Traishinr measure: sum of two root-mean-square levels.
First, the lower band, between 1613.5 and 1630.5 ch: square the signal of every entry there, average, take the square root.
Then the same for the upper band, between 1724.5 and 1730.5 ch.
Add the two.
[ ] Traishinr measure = 991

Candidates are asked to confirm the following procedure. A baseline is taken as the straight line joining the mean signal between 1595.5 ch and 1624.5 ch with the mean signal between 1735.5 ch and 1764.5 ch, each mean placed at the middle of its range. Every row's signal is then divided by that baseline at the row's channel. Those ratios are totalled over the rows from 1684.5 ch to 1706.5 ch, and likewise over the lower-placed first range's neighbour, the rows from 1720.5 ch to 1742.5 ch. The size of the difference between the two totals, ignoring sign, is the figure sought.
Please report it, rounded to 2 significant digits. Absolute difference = 2.1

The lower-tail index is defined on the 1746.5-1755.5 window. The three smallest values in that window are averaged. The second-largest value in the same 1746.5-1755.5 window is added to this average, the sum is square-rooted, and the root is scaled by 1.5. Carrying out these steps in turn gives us 51.1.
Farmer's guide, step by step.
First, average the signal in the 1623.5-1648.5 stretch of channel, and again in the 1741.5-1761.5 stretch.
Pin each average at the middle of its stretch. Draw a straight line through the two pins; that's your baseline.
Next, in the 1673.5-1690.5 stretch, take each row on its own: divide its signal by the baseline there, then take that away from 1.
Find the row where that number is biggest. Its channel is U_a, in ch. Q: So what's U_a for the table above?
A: 1675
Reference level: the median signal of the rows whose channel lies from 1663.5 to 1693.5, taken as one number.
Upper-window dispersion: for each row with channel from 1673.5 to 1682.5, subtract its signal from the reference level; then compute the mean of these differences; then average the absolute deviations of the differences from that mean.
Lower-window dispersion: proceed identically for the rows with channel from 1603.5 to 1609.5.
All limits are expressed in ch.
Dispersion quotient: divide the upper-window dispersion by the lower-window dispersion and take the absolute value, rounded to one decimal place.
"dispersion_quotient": 2.1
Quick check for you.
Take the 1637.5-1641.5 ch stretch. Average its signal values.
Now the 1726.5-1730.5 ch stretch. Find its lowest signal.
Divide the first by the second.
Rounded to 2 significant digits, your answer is 0.80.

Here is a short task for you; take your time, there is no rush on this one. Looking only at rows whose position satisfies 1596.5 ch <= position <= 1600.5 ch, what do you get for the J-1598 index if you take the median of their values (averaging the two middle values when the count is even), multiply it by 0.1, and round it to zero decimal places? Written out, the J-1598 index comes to 49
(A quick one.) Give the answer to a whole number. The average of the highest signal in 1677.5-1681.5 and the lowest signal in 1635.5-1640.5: 461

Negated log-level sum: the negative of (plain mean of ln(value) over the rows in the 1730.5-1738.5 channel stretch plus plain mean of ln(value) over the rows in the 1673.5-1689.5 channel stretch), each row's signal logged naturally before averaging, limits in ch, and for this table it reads -12.5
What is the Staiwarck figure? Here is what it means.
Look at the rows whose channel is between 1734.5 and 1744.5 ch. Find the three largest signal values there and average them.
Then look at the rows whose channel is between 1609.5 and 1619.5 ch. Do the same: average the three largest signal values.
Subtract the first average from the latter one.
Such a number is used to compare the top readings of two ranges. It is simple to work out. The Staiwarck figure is -251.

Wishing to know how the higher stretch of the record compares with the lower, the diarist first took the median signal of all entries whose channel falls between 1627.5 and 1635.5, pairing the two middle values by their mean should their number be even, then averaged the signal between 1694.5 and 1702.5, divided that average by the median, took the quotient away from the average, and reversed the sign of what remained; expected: -506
